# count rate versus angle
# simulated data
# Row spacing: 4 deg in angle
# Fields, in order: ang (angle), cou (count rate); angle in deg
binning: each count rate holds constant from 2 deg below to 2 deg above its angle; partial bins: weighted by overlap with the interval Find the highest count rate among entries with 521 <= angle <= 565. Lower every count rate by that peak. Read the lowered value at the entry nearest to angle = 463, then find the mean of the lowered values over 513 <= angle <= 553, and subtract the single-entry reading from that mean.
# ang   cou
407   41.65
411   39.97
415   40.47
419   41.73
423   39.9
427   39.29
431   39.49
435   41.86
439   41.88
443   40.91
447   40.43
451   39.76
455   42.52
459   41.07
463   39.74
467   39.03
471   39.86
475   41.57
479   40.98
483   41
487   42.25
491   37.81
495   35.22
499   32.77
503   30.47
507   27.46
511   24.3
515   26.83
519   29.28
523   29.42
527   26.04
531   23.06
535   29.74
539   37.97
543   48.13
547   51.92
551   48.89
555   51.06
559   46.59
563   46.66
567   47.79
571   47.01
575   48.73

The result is -5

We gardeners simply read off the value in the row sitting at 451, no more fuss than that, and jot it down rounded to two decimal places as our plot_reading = 39.76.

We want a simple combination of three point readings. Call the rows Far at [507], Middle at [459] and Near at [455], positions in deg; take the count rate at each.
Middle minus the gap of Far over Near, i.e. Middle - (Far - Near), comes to 56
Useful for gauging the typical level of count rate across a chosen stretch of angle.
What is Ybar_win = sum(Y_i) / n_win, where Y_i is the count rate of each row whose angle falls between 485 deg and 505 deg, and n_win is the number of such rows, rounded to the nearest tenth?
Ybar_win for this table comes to 35.7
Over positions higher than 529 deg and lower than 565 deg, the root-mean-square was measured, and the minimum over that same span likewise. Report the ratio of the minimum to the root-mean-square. 0.53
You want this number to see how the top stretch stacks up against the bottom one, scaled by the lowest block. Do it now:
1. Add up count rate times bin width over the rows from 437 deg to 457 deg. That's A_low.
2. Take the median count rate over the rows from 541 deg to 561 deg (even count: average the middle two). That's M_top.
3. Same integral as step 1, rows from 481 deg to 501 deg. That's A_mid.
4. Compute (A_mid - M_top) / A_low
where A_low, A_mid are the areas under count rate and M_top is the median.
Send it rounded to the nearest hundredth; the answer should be 0.86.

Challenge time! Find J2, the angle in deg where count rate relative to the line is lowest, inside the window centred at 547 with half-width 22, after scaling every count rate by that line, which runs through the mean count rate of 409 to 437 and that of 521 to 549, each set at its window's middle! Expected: 531 deg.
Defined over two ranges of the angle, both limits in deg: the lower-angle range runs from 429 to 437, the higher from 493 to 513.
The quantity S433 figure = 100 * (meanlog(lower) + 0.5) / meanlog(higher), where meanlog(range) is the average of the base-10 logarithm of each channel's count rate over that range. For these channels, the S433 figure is 143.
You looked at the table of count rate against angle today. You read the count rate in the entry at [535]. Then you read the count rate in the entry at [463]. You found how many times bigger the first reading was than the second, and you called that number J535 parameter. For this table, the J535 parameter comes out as 0.75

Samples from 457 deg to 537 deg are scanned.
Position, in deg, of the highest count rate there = 487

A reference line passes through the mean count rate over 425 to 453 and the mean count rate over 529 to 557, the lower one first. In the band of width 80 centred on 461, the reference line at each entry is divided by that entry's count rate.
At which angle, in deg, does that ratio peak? 499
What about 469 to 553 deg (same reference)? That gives 531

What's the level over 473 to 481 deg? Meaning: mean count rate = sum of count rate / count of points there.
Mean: 41.3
